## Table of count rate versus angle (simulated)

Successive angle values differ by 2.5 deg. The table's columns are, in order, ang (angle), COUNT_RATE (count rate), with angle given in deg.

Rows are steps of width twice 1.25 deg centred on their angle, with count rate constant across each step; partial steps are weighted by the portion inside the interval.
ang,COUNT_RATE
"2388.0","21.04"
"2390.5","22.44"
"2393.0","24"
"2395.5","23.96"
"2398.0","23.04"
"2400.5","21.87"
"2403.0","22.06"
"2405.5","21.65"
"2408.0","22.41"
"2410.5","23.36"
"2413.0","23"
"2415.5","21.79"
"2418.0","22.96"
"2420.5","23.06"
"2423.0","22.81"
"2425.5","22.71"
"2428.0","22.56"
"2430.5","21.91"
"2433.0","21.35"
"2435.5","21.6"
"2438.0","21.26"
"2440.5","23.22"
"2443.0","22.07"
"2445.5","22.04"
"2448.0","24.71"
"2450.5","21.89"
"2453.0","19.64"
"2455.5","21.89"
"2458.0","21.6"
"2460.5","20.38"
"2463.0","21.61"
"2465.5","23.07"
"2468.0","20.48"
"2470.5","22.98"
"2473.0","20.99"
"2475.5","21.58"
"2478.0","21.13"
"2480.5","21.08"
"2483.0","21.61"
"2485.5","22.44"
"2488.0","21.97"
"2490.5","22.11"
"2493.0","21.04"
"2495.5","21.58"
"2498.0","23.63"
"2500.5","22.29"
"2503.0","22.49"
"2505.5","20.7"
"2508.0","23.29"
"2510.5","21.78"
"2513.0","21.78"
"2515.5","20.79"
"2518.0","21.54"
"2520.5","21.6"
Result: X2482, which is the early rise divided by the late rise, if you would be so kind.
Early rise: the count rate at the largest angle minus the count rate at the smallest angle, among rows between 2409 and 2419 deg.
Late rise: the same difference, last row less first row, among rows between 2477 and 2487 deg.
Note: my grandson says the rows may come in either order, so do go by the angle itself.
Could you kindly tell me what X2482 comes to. -0.31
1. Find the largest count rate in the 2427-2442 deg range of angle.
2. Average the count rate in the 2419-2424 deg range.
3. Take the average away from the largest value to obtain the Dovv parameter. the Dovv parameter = 0.3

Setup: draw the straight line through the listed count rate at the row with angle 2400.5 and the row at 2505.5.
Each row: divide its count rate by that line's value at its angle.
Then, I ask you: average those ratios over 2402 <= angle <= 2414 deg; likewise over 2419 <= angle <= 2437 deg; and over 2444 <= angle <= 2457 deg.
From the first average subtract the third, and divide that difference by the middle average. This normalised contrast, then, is -0.001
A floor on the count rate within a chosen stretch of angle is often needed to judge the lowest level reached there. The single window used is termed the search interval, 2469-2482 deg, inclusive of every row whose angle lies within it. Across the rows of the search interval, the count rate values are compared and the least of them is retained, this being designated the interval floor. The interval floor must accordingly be 20.99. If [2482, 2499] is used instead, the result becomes 21.04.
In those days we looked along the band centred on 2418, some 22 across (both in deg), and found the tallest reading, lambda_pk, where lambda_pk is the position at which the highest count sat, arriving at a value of 2410.5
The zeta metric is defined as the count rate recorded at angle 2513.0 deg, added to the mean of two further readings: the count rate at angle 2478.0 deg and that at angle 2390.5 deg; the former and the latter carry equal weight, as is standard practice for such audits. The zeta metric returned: 43.6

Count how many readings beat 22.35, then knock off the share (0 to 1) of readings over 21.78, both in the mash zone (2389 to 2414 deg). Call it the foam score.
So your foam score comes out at 6.1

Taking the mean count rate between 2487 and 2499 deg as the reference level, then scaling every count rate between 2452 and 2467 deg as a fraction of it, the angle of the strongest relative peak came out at 2465.5 deg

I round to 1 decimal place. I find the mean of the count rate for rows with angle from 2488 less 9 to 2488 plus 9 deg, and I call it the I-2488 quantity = 21.7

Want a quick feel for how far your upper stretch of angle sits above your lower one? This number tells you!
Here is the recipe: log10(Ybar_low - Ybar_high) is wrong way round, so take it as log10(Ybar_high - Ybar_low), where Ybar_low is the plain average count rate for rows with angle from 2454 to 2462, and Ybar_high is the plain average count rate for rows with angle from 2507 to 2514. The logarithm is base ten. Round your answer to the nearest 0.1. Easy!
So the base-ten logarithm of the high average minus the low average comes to 0.0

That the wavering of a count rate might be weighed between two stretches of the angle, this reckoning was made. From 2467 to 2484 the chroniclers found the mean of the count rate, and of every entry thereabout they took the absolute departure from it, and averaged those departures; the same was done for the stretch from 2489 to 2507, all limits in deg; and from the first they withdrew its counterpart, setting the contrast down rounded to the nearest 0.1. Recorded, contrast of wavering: -0.2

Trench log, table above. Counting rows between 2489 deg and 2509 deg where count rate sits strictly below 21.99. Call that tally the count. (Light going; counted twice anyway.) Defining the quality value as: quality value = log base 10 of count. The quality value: 0.5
